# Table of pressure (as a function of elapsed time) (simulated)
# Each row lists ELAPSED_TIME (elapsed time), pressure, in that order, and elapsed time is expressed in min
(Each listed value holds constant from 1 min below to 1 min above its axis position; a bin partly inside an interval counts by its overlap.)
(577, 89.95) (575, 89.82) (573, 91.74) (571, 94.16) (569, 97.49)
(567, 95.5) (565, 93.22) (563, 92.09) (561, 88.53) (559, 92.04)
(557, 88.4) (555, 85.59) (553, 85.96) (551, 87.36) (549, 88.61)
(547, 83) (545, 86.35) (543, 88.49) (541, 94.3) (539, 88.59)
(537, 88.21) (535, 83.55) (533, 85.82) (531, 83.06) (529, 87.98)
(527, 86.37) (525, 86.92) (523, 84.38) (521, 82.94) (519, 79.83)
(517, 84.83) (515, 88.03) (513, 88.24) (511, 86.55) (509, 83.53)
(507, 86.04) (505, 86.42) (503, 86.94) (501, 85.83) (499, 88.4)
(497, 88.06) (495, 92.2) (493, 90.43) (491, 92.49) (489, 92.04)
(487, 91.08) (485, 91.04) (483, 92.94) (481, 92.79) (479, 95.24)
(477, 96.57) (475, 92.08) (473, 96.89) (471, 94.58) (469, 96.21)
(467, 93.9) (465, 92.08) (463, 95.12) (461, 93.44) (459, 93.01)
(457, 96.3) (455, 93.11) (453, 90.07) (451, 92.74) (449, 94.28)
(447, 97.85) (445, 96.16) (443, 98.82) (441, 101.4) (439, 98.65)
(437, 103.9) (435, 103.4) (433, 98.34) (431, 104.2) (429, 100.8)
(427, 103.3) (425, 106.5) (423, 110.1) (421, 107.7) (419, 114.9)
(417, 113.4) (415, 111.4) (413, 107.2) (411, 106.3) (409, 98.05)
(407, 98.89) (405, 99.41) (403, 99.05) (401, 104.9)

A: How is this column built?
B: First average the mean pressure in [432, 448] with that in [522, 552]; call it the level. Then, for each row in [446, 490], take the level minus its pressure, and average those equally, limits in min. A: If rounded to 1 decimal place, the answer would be -0.4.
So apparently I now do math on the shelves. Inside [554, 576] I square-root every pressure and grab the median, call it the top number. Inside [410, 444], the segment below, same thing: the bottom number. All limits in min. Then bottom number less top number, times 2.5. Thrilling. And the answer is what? 1.5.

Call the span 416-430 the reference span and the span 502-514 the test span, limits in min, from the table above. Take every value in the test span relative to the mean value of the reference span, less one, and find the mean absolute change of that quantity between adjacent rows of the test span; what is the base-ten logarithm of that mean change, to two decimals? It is -1.82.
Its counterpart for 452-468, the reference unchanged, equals -1.66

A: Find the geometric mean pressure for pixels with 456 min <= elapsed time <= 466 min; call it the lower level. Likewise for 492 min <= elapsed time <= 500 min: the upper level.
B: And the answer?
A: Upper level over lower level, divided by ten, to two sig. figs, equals 0.096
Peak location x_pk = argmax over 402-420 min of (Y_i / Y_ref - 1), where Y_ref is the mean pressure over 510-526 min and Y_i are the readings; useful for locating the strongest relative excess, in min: 419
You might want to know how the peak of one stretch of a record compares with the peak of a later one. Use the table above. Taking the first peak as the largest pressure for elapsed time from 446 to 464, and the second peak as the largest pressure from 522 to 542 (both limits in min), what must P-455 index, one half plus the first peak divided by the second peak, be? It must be 1.54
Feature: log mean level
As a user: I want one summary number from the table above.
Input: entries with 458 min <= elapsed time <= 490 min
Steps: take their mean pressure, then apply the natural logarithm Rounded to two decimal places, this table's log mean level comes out 4.54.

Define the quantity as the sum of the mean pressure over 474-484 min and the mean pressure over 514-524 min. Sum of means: 178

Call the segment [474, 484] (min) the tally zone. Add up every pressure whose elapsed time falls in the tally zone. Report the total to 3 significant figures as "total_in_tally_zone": 470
